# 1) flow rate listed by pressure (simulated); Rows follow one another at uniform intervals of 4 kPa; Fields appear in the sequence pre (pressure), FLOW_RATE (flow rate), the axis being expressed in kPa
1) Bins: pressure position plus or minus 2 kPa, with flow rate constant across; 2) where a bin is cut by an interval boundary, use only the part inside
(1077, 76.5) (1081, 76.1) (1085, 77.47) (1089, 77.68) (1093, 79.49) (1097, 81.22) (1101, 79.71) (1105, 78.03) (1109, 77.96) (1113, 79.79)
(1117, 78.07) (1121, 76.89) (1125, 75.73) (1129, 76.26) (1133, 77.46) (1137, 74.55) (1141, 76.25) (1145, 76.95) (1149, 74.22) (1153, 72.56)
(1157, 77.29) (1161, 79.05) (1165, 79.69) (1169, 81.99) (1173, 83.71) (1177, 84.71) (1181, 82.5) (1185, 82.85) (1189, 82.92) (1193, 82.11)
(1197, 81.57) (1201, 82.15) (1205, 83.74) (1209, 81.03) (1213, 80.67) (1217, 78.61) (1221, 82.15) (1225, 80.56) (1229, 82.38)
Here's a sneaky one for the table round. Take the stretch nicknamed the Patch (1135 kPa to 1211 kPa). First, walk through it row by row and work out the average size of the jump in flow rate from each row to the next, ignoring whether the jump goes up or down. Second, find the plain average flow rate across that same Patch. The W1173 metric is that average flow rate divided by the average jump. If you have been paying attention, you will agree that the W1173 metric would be 51.8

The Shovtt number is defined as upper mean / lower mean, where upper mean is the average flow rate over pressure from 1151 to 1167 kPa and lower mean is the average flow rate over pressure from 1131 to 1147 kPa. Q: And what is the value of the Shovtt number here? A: 1.01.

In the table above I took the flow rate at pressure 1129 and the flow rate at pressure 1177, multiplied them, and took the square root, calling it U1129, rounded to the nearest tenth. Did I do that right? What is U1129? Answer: 80.4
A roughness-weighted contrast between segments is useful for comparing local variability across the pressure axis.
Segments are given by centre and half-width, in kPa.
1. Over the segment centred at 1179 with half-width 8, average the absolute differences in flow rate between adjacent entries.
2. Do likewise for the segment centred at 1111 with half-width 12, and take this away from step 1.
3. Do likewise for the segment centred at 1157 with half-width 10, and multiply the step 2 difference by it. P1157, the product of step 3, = -0.2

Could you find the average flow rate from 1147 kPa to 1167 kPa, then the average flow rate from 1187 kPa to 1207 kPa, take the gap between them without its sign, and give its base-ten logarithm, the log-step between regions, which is 0.77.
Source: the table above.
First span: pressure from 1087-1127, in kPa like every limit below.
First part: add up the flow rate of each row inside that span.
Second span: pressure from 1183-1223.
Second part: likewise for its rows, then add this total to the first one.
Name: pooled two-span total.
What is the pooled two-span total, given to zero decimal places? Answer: 1602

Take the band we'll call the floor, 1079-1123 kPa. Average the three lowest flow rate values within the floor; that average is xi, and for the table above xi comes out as 76.8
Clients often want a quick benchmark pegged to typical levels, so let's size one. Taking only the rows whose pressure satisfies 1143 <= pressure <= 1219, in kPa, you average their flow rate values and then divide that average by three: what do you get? 26.8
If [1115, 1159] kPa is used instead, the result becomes 25.3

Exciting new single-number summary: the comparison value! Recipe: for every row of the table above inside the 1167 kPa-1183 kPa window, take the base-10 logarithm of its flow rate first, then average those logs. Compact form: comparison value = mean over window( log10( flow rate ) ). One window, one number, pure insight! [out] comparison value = 1.92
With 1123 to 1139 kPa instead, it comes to 1.88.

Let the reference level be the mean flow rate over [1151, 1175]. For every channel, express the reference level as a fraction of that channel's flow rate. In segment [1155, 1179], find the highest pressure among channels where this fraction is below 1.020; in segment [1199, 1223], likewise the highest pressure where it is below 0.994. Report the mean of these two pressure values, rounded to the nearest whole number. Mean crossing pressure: 1199 kPa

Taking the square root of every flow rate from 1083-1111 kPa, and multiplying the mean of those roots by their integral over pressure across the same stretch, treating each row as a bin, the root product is 2206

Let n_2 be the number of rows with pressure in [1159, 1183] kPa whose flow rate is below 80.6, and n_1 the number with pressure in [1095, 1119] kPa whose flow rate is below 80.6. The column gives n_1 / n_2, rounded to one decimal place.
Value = 2.5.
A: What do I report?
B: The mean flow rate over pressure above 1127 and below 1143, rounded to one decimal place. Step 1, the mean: 76.1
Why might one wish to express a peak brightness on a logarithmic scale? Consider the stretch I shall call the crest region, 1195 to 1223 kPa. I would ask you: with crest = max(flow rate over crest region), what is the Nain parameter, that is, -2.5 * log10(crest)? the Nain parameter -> -4.81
